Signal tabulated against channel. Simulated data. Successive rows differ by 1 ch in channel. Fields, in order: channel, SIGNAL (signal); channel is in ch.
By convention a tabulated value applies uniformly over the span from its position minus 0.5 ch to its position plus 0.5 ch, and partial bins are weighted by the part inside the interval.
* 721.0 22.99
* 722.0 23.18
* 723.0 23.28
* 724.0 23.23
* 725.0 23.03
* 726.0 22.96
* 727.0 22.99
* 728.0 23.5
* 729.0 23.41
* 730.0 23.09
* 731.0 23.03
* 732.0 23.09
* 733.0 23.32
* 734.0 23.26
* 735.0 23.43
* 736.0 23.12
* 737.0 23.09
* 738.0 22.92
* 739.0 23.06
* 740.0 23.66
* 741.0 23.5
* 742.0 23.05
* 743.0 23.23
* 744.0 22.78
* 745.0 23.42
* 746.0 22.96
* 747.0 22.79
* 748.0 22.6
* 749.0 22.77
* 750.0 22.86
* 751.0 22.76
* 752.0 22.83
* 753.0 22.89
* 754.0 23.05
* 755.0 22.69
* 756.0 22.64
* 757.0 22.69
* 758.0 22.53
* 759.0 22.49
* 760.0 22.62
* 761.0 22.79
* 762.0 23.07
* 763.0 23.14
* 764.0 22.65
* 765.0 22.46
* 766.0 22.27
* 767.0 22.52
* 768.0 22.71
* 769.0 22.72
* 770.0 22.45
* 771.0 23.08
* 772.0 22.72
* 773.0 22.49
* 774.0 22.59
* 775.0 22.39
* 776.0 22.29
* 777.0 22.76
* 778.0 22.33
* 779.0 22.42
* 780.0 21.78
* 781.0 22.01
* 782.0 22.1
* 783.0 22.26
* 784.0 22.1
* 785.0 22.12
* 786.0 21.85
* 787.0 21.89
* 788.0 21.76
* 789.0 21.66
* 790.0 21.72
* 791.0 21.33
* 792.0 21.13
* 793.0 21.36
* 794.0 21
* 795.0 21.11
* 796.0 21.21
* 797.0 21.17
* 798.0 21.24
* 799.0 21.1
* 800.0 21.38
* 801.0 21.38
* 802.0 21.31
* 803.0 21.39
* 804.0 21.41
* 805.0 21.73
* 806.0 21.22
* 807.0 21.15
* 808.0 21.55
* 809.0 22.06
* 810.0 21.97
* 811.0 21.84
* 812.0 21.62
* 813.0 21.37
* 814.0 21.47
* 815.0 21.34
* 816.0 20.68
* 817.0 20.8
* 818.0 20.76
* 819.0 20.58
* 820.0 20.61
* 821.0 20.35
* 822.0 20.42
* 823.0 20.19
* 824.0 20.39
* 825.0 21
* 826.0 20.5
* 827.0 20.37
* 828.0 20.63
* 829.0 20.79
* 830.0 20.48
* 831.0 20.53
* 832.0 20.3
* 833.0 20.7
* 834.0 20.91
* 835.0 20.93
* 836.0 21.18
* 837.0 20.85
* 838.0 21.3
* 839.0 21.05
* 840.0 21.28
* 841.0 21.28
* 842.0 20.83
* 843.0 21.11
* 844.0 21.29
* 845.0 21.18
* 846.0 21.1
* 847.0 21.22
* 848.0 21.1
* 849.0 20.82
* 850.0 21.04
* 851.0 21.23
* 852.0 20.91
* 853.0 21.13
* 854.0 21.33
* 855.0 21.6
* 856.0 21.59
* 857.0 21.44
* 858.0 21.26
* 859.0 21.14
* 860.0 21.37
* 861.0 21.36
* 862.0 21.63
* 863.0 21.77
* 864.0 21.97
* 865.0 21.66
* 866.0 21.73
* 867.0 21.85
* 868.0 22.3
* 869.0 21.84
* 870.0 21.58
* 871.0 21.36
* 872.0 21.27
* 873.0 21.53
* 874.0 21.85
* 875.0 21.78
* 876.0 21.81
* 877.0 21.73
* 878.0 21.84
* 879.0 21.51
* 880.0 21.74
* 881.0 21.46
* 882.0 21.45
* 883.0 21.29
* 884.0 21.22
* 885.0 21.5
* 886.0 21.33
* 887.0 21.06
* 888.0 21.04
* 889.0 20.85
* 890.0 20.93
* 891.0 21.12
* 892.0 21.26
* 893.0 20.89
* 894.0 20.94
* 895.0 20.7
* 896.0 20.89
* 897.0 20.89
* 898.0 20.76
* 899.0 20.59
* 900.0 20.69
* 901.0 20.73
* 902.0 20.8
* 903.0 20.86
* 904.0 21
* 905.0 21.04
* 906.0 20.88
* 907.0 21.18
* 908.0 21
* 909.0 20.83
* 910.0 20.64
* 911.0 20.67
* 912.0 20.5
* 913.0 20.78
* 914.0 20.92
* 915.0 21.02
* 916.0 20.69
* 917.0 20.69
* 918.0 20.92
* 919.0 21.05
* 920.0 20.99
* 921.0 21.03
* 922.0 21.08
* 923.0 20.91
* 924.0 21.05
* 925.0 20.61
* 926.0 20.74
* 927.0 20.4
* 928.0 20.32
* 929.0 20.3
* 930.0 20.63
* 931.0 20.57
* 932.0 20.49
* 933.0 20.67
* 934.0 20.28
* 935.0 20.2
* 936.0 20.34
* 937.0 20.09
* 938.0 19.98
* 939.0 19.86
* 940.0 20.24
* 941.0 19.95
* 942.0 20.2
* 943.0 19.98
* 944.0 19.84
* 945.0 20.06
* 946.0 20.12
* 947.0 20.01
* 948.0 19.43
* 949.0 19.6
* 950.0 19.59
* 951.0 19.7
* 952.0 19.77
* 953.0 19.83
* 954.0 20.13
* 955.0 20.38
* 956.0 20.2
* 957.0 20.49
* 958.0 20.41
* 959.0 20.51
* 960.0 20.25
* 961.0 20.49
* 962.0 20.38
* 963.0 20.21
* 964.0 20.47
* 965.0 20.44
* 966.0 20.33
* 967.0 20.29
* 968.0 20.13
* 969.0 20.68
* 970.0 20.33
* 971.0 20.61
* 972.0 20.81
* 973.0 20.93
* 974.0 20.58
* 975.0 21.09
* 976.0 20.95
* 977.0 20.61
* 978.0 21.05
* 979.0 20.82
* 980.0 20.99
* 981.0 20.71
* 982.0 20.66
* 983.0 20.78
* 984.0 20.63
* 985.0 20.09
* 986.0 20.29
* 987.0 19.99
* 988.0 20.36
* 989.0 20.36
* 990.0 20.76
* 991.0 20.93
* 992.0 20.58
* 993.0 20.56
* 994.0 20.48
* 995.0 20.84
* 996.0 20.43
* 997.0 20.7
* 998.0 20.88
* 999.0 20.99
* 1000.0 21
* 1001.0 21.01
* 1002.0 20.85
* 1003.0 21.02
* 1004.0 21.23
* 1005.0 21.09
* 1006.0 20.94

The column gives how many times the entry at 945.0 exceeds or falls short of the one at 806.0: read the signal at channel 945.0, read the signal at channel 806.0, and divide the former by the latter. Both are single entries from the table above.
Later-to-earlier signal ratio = 0.945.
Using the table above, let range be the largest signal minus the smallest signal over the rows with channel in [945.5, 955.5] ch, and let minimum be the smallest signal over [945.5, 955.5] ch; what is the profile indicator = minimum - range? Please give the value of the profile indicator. 18.5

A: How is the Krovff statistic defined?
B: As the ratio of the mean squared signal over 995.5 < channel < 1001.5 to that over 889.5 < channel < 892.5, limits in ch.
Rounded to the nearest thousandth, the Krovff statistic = 0.975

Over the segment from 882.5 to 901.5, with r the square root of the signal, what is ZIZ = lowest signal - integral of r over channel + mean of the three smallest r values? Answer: -61.9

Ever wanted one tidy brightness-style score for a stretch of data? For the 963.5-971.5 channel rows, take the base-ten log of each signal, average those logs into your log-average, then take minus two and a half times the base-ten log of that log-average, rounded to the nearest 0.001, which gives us -0.293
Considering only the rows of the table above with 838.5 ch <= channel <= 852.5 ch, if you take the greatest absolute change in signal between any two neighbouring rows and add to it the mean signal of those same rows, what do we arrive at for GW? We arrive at 21.55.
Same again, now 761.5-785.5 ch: 23.12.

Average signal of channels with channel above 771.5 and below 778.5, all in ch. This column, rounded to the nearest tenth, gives 22.5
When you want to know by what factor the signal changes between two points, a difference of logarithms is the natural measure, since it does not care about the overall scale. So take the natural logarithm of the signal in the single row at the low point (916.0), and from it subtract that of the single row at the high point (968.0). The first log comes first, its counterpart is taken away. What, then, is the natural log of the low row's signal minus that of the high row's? 0.027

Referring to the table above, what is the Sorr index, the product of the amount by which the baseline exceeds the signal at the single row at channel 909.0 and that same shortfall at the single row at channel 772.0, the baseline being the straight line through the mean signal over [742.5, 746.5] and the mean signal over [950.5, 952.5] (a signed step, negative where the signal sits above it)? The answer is 0.03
